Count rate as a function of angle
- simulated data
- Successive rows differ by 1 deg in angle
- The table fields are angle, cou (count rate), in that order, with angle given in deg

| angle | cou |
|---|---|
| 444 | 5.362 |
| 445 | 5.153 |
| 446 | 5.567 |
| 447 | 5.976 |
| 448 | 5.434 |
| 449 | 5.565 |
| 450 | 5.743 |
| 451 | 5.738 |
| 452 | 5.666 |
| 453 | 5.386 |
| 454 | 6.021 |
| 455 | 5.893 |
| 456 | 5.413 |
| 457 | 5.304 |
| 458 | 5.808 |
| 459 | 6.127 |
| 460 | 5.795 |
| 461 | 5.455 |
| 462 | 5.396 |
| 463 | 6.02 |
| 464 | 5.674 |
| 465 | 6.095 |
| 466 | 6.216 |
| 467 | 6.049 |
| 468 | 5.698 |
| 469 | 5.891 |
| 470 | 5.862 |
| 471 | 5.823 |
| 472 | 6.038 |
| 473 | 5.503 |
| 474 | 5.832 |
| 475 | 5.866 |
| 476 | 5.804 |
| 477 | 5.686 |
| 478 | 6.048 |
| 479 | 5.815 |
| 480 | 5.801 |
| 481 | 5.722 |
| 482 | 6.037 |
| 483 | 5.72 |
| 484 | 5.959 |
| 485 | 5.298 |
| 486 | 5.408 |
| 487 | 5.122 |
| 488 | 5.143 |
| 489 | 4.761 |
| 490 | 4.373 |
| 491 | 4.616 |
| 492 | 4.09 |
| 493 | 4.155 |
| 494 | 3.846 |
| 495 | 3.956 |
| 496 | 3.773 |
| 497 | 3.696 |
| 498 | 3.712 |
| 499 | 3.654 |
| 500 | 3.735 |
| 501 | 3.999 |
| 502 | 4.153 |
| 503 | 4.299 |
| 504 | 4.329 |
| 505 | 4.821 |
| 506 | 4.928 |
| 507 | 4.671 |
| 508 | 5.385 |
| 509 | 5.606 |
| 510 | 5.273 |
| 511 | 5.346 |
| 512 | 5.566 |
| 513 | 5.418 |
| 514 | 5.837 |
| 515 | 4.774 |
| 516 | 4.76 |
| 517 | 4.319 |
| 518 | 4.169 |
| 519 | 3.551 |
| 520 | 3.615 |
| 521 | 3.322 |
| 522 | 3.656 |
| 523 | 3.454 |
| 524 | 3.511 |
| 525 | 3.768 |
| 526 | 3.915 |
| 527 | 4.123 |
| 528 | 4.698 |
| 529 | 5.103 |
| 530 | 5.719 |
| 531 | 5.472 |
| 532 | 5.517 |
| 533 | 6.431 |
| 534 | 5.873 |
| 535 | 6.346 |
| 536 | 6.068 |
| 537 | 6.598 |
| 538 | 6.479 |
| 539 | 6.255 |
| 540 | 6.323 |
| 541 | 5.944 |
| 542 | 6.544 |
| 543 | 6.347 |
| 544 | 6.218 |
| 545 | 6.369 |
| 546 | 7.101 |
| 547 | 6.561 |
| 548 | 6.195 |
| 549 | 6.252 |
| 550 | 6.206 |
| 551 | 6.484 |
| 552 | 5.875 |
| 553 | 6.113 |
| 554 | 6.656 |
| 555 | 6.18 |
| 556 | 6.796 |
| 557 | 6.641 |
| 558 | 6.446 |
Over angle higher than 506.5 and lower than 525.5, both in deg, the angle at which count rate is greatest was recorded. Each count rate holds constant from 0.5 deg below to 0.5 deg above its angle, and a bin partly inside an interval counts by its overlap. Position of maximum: 514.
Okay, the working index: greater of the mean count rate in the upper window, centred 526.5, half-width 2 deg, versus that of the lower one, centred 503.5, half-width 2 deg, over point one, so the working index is 44.0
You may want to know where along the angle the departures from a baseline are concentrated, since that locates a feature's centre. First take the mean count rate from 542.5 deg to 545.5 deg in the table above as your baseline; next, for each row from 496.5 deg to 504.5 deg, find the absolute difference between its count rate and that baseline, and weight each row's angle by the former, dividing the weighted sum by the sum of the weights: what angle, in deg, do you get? 500.3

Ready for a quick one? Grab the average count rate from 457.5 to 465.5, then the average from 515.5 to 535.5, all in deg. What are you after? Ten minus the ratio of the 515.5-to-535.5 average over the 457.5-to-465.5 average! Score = 9.21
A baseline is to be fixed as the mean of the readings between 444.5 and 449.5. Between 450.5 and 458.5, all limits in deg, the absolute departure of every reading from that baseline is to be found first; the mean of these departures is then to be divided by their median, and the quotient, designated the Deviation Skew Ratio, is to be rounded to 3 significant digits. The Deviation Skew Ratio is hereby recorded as 1.12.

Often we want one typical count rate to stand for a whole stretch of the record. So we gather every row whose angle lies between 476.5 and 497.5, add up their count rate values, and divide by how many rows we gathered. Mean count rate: 5.0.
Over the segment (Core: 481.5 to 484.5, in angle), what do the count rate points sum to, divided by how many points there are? 5.91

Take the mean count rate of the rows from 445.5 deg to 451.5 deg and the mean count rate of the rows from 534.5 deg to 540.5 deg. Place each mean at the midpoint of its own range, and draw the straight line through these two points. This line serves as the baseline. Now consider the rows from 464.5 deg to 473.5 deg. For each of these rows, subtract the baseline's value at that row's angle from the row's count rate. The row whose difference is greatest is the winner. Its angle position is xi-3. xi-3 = 466 deg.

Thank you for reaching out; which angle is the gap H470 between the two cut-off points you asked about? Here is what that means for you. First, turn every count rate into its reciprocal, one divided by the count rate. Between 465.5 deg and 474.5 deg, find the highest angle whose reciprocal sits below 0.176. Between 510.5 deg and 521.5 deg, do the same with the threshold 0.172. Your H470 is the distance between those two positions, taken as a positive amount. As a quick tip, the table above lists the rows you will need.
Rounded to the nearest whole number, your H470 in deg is 40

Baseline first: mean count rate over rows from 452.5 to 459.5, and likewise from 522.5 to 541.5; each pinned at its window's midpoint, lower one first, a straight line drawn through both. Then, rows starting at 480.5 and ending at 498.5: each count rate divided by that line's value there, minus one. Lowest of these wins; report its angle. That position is 497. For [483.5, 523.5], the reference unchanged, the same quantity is 521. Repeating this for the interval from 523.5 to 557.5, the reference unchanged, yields 524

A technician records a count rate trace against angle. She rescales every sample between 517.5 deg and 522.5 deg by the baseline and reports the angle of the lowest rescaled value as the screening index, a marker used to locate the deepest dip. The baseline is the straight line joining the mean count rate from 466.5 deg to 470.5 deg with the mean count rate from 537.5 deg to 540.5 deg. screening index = 521 deg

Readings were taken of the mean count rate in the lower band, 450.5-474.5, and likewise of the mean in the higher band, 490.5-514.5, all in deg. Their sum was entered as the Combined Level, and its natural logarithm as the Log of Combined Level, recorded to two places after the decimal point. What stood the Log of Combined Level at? 2.33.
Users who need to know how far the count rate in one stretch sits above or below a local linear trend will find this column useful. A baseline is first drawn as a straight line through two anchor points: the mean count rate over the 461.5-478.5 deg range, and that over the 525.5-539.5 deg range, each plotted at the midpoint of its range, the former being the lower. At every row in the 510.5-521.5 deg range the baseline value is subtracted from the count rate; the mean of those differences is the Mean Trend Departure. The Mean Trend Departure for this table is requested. -1.07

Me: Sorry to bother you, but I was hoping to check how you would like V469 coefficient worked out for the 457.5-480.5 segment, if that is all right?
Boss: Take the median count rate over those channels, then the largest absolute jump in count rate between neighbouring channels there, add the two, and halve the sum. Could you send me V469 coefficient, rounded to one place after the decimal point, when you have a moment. 3.2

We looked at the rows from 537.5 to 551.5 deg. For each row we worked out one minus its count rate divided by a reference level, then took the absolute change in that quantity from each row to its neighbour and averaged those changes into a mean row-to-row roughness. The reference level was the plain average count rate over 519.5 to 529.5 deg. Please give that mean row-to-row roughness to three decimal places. 0.074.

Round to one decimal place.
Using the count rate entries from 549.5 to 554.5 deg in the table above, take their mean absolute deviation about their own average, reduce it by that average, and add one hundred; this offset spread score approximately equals 94.0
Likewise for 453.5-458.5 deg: 94.6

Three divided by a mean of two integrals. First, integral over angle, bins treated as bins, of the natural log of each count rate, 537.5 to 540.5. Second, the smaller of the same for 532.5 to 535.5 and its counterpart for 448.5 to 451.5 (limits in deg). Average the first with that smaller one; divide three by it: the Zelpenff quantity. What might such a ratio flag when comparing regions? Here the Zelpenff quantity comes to 0.558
